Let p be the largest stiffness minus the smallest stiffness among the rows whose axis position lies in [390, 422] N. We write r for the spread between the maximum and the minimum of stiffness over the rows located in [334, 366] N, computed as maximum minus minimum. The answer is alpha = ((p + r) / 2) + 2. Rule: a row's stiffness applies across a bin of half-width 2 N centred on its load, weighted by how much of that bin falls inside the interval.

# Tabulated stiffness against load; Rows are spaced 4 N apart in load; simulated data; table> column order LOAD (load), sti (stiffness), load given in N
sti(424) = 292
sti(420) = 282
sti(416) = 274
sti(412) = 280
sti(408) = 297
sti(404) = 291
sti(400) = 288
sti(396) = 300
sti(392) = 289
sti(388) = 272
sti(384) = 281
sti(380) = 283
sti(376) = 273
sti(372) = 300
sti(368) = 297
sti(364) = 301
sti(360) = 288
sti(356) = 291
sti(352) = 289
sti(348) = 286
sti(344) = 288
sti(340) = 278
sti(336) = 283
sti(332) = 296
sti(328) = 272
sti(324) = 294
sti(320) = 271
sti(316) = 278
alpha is 26.5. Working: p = 26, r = 23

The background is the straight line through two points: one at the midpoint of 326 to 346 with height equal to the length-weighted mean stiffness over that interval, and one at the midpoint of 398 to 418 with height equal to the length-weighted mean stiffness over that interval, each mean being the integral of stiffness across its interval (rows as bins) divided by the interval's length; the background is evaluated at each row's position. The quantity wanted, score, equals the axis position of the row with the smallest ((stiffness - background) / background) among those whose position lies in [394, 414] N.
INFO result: 412 N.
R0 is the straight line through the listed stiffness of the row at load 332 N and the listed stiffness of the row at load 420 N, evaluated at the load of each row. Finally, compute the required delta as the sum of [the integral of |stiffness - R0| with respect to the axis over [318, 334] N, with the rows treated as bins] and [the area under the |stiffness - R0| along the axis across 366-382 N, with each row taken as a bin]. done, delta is 373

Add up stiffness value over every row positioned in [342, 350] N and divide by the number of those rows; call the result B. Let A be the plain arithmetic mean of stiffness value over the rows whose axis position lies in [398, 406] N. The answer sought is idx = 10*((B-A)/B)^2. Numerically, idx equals 0.0008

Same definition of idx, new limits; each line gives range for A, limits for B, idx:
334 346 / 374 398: 0.0000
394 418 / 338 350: 0.0023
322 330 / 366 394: 0.0005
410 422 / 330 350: 0.0069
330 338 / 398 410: 0.0007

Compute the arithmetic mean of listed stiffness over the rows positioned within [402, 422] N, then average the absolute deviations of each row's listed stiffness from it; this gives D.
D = 7.4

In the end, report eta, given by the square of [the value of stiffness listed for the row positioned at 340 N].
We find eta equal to 77284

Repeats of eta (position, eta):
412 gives 78400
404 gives 84681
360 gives 82944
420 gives 79524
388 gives 73984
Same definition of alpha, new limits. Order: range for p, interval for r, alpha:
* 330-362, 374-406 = 25.0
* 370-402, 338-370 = 27.5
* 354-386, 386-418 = 30.0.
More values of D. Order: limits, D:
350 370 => 4.6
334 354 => 3.4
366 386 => 9.4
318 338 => 9.4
